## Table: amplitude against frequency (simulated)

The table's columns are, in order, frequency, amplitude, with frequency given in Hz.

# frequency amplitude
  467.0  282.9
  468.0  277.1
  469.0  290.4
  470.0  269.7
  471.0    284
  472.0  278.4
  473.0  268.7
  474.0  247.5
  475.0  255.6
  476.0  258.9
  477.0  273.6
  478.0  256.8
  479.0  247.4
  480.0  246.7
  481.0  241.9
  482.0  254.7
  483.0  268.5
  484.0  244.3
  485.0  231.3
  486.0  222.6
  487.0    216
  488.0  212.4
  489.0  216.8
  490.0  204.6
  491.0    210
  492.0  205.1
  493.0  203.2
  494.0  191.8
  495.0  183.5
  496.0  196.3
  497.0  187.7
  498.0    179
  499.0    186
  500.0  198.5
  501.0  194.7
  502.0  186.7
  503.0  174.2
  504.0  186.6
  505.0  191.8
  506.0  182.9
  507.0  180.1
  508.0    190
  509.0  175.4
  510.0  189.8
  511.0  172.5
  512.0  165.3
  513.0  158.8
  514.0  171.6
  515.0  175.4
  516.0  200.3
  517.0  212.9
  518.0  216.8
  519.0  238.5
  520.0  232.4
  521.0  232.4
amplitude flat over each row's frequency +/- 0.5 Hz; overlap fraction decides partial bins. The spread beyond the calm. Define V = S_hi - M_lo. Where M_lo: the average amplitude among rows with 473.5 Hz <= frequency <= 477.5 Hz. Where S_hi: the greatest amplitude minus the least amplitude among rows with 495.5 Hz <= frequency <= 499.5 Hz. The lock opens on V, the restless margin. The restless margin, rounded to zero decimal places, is -242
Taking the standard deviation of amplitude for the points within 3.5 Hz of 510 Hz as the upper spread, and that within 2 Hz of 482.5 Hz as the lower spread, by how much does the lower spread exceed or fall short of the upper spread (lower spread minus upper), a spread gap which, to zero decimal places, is 0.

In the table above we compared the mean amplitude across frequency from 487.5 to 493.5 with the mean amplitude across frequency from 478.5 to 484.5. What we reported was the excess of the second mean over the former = 42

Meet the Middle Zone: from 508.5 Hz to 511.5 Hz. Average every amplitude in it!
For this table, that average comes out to 179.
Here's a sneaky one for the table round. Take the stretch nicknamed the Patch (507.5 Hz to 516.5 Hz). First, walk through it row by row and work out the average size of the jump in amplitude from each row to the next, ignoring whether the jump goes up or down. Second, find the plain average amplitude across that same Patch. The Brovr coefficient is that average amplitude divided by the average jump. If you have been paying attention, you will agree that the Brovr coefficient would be 14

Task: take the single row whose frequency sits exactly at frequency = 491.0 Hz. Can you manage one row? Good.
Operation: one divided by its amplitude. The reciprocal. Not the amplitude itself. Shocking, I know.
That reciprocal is 0.0048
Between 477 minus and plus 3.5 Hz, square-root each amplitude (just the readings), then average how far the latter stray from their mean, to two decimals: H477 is 0.21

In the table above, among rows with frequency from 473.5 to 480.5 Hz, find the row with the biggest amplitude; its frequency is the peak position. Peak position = 477.0 Hz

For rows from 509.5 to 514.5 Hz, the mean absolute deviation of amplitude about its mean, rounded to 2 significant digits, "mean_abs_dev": 7.6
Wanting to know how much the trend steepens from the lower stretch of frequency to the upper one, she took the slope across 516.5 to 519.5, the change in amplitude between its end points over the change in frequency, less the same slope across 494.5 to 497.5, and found 11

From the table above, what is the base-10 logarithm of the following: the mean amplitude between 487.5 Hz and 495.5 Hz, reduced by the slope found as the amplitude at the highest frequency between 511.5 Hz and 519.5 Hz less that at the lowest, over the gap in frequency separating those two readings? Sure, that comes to 2.29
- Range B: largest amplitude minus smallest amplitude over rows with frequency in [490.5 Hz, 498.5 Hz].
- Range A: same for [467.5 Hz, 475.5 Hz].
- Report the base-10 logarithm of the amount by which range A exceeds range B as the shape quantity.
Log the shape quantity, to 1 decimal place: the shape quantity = 1.1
